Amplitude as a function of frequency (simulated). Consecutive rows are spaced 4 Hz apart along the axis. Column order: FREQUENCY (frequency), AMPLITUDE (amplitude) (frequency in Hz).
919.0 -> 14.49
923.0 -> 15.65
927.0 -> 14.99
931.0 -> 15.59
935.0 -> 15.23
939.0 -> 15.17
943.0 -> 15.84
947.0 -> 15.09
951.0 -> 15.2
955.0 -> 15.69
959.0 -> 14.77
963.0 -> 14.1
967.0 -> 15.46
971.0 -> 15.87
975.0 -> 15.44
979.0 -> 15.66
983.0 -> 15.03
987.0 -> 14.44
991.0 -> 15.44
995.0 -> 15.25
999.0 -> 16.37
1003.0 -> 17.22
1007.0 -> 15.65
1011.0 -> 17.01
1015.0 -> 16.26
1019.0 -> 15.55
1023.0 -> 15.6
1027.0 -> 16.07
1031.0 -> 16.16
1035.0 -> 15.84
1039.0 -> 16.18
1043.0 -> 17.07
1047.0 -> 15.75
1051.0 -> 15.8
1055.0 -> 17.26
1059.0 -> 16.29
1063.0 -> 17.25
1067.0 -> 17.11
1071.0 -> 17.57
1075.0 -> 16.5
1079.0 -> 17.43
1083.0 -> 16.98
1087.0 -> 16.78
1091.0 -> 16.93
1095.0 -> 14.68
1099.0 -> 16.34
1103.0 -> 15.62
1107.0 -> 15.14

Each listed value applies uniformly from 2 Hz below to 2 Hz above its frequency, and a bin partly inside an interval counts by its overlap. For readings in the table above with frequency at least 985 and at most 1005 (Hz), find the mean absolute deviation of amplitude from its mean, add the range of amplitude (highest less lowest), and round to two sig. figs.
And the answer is 3.6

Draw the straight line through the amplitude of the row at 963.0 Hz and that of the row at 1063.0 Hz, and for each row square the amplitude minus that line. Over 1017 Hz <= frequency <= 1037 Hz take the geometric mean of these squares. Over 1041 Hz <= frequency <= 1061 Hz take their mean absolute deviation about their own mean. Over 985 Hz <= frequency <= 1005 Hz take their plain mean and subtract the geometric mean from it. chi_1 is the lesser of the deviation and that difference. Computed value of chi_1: 0.39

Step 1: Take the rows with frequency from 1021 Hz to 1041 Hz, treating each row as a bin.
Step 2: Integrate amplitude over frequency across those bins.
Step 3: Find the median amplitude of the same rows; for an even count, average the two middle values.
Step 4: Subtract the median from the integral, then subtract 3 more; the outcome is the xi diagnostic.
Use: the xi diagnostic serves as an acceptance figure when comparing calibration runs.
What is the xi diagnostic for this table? 300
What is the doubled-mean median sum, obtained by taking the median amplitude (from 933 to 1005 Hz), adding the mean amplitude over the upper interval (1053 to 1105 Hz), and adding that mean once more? 48.7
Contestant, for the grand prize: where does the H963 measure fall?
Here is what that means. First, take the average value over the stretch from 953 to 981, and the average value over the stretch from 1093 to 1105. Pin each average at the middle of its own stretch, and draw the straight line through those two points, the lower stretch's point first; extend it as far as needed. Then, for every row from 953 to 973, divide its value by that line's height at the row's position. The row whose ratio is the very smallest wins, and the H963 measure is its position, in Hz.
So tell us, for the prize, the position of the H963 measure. 963.0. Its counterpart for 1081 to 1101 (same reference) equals 1095.0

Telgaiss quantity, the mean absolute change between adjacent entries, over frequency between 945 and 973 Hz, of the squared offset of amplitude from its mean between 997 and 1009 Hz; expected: 1.9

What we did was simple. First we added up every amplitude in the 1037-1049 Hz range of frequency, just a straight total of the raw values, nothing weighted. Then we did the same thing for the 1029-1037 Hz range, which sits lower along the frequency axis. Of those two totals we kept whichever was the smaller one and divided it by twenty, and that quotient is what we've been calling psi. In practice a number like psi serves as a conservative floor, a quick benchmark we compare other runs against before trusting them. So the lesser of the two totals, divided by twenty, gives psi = 1.6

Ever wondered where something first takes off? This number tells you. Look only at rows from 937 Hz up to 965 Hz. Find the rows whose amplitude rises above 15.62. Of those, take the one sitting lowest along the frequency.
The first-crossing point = 943.0 Hz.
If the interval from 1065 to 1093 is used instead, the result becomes 1067.0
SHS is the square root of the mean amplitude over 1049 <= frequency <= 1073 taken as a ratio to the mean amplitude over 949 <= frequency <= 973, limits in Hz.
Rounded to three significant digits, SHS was 1.05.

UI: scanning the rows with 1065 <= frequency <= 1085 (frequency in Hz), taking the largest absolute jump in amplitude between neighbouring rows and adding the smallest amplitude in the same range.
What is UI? 17.6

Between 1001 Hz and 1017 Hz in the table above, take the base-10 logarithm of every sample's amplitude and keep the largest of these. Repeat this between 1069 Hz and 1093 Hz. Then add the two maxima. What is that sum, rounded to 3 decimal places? 2.481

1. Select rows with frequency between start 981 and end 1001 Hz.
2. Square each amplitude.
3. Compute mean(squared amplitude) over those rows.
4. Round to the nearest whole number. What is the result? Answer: 235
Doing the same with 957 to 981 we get 232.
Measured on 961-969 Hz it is 219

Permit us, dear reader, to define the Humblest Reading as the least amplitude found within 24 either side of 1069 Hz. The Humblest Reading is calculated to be 15.75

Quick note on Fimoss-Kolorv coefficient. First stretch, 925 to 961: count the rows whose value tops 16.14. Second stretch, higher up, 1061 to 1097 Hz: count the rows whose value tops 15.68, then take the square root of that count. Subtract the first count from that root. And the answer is 2.8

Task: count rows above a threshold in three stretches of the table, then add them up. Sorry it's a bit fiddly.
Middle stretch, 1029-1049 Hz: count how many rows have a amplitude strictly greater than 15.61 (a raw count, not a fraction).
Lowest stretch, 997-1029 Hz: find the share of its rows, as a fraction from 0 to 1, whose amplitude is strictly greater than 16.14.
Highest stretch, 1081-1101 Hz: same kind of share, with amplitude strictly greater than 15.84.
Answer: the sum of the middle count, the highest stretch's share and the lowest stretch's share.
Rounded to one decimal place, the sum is 6.3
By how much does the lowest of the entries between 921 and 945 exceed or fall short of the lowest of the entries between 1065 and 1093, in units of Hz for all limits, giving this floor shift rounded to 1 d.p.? -1.5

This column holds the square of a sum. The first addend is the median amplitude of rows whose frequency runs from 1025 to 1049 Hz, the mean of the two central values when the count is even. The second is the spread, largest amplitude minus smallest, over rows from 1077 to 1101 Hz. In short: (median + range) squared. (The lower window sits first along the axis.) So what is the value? 356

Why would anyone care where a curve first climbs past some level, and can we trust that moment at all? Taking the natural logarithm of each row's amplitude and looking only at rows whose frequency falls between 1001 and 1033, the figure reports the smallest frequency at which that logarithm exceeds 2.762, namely 1003.0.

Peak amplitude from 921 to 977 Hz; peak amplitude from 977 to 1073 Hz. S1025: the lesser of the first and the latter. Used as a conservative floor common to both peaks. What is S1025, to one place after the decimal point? 15.9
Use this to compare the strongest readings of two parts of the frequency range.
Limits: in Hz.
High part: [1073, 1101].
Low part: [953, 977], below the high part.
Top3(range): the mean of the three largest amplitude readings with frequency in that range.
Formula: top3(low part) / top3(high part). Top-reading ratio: 0.92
